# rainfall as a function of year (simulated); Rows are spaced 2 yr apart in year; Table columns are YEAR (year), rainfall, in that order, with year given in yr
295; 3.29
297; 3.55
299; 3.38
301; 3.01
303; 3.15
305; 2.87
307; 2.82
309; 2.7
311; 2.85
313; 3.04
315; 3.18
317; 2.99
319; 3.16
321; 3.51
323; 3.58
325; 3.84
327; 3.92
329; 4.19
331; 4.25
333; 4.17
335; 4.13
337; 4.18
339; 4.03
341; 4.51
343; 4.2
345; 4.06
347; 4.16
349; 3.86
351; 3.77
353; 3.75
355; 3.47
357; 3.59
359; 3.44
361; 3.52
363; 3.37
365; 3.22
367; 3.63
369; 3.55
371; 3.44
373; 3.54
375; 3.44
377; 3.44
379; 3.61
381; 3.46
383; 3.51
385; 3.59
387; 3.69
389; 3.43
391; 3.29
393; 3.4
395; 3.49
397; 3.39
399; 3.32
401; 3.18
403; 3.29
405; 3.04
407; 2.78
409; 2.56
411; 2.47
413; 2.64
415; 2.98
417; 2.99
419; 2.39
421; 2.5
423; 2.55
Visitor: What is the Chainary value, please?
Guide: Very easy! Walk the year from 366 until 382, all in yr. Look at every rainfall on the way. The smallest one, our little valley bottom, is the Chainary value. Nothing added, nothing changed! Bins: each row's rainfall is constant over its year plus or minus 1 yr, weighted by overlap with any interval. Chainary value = 3.44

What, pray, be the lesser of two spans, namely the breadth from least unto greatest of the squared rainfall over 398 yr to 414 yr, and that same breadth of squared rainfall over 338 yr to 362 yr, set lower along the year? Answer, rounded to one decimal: 4.9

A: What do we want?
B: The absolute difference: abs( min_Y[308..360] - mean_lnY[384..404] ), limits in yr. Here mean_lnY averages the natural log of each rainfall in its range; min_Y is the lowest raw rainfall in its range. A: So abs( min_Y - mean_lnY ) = 1.5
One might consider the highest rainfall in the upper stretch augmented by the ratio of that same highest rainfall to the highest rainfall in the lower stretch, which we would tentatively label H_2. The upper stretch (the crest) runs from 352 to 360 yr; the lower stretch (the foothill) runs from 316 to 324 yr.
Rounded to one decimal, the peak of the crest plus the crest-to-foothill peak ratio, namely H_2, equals 4.8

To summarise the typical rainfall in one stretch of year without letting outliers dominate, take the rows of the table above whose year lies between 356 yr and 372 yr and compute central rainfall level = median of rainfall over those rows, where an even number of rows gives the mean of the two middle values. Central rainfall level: 3.48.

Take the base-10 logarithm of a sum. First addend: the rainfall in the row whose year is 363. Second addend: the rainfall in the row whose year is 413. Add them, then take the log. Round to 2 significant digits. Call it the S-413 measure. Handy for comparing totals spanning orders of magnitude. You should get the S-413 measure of 0.78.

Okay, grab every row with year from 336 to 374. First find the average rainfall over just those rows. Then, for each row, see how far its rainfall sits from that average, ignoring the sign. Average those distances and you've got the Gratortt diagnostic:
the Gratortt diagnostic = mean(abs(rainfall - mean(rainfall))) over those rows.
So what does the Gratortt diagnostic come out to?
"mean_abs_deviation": 0.29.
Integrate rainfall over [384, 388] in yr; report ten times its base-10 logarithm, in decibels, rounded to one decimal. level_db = 11.6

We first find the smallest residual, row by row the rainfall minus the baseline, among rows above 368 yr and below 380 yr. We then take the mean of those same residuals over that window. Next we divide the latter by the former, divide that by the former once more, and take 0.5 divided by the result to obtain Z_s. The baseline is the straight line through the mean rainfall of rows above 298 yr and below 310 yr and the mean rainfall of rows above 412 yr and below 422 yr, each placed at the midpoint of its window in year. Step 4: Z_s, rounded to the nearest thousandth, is 0.279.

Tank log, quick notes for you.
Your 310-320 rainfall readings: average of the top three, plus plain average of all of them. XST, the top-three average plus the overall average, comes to 6.2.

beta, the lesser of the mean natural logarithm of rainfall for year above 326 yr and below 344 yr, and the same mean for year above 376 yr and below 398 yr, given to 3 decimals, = 1.247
